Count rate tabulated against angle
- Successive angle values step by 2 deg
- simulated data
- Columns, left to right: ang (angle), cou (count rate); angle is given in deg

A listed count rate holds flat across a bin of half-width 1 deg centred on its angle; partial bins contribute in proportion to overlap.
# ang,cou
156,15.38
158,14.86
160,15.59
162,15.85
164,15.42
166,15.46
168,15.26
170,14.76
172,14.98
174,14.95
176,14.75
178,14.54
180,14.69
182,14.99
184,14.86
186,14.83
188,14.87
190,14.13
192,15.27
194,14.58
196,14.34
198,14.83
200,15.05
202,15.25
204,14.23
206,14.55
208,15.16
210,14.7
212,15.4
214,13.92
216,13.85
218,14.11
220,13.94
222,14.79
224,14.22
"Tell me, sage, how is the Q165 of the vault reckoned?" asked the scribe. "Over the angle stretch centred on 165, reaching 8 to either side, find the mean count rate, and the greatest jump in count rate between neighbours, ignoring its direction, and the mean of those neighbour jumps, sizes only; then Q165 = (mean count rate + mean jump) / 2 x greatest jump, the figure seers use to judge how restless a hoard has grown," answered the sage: 5.7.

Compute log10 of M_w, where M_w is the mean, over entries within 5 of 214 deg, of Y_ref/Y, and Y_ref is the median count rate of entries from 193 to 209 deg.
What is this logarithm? 0.010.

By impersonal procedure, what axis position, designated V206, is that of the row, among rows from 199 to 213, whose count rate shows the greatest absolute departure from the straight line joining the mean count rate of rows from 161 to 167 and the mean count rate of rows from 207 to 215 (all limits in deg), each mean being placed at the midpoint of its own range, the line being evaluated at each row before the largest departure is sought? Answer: 204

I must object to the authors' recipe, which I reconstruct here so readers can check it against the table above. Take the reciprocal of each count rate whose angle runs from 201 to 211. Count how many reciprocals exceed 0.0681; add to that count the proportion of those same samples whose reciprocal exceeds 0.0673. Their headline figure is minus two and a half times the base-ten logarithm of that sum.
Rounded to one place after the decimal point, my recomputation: -1.0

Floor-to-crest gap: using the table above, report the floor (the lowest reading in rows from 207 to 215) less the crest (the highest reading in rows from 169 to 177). -1.06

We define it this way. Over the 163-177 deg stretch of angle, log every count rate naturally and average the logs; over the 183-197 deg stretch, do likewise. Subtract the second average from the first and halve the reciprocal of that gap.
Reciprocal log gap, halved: 19.2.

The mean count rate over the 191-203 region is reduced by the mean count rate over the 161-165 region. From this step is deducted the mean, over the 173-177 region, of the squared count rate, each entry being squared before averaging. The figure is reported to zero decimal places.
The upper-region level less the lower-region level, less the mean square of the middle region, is -221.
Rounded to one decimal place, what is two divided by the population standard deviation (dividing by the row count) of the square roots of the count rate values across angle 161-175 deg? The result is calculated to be 45.3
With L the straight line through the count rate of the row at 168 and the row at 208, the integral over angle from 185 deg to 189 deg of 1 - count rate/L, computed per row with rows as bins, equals 0.095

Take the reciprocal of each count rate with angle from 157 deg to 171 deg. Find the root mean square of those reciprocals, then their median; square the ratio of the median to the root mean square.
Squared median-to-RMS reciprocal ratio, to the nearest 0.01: 0.98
